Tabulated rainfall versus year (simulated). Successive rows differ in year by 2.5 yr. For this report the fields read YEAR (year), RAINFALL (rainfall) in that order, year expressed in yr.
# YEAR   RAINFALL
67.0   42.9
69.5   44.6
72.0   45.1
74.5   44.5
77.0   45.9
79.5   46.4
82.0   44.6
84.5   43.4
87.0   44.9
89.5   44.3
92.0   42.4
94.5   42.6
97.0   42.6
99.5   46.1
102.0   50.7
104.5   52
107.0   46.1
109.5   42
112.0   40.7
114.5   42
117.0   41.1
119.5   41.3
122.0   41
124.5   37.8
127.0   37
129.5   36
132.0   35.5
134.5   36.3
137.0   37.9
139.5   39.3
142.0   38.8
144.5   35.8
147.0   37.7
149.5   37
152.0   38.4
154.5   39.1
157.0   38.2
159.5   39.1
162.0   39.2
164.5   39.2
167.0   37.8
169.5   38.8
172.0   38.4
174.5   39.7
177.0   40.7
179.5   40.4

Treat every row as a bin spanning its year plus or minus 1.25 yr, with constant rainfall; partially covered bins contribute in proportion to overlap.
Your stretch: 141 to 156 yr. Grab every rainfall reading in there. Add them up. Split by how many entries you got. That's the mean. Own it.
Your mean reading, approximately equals 37.8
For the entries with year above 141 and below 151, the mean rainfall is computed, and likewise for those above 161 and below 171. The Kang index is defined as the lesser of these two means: 37.3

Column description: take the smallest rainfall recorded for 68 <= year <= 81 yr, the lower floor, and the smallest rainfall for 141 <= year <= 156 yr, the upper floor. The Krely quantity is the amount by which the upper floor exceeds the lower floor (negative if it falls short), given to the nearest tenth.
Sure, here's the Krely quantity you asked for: -8.7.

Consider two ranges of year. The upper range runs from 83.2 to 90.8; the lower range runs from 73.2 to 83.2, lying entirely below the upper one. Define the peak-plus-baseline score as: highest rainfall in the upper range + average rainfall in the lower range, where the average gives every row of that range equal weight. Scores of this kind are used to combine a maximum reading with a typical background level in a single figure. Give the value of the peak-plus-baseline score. 90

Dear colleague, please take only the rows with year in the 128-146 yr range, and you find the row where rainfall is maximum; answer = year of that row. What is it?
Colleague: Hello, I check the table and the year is 139.5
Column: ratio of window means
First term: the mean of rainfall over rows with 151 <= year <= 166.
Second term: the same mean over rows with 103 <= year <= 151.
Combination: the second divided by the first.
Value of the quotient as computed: 1.02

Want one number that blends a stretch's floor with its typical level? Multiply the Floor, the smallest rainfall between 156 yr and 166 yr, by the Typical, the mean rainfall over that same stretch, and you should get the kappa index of 1487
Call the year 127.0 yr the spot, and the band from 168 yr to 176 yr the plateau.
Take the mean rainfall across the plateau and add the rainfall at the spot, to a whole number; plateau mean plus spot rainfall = 76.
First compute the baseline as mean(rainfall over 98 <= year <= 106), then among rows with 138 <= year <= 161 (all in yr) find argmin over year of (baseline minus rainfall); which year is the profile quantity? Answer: 139.5 yr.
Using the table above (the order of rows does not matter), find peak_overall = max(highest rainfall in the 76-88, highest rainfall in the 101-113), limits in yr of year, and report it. 52.0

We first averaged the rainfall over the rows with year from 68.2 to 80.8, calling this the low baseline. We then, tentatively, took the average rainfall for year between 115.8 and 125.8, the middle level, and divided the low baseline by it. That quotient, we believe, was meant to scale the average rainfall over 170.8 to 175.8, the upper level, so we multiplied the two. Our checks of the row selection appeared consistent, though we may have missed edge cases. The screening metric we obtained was 43.9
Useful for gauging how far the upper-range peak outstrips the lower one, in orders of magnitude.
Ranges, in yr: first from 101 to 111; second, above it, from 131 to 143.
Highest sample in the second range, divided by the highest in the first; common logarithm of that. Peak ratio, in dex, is -0.12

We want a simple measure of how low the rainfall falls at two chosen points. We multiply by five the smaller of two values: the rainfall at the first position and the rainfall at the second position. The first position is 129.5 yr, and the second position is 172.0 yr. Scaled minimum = 180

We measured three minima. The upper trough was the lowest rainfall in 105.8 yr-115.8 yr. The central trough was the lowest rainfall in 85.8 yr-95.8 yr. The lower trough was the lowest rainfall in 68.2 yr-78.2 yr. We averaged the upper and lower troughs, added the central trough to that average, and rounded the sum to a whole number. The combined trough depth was 85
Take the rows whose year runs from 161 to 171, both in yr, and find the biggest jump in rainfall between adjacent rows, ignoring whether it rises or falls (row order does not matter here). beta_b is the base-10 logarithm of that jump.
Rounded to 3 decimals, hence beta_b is 0.146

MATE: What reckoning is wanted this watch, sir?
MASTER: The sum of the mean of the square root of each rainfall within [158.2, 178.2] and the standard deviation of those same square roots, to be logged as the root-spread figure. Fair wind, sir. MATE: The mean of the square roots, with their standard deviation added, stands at 6.32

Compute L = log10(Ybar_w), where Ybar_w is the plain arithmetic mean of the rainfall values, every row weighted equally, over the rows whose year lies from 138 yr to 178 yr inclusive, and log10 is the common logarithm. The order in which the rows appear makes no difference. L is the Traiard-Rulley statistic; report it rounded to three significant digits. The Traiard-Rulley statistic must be 1.59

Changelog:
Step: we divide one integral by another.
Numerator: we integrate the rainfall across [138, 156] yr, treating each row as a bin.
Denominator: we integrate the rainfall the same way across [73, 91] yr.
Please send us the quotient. 0.85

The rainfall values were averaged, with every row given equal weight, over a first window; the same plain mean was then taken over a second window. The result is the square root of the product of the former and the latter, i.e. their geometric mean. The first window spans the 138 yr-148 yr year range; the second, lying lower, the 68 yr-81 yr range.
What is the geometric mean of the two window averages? 41.4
